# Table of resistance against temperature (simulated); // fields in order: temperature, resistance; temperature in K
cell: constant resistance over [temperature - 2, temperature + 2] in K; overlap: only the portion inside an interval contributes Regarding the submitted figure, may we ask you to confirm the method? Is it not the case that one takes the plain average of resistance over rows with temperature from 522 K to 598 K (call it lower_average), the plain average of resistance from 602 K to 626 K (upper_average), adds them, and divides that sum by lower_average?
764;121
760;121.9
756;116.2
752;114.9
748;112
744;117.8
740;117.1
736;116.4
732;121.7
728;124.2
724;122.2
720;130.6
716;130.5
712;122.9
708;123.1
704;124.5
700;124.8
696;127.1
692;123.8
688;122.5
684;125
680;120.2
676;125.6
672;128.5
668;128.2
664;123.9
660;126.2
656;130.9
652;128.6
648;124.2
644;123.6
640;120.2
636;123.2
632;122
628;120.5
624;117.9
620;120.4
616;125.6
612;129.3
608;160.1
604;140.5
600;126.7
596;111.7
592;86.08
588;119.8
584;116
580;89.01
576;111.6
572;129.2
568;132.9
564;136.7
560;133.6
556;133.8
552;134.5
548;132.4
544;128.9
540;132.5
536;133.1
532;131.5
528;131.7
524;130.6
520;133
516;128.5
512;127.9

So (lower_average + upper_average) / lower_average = 2.07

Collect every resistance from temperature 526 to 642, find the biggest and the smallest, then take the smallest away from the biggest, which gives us 74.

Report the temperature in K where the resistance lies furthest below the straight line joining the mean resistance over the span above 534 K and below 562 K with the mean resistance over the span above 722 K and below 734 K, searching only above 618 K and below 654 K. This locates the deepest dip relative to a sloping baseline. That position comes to 624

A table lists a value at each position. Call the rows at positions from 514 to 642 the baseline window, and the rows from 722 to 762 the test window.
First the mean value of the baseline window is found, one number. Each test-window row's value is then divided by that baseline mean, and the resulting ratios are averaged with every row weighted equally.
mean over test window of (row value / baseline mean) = 0.94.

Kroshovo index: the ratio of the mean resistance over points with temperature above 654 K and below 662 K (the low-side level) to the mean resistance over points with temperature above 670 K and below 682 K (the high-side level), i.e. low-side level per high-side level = 1.03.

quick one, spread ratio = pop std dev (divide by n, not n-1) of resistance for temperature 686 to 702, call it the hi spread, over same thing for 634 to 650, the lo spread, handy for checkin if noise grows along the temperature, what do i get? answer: 1.1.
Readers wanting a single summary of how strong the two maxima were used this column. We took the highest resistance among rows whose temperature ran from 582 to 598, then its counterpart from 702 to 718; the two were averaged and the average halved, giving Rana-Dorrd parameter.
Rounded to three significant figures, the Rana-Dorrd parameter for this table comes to 62.6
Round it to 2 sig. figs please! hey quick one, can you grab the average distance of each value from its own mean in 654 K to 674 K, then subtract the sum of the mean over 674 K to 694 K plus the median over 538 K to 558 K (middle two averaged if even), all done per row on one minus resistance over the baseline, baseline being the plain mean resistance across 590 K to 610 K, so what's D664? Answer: 0.063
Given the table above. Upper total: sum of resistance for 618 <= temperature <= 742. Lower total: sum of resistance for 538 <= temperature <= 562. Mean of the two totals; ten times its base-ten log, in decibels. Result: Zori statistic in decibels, 33.7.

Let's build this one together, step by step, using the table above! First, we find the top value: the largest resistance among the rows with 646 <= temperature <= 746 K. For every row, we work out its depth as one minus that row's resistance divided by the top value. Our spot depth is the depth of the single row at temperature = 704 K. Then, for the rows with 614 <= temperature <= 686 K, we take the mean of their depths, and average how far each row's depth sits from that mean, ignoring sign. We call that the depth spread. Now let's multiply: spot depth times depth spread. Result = 0.0011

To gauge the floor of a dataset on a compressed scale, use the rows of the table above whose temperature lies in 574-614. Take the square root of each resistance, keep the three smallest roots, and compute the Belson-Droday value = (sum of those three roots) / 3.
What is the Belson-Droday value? 9.8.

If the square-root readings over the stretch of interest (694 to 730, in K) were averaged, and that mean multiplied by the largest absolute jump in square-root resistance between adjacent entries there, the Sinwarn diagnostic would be 4.2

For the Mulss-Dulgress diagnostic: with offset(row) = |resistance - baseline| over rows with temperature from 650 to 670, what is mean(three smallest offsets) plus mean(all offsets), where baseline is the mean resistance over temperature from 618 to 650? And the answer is 11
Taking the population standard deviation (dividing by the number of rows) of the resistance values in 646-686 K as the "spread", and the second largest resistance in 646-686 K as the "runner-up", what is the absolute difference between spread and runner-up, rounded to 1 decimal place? 125.7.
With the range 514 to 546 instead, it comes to 131.3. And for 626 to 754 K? 126.2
